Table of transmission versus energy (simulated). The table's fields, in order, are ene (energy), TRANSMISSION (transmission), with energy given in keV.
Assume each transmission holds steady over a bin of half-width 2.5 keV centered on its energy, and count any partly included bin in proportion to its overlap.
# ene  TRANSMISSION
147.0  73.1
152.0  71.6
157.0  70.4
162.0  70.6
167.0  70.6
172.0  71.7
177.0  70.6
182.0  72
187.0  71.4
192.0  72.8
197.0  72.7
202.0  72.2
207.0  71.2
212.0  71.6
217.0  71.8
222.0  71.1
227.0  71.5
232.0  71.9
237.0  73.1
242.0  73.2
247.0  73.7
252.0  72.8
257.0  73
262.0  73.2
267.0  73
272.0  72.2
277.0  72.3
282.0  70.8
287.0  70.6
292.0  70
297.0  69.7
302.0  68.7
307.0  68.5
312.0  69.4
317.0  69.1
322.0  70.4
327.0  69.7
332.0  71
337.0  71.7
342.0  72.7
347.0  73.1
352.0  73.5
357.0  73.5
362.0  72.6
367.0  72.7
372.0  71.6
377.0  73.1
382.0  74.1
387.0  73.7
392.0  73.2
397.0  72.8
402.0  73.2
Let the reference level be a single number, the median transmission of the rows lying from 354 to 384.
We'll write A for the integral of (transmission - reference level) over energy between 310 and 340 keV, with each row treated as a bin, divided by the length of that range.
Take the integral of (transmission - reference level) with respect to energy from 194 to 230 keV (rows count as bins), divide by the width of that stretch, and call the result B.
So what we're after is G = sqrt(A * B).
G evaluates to 1.7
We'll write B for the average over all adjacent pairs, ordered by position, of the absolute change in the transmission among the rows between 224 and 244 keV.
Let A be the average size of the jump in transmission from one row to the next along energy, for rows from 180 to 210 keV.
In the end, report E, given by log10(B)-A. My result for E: -0.97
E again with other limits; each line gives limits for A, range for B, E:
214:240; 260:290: -0.93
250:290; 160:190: -0.53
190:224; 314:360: -0.62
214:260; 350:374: -0.83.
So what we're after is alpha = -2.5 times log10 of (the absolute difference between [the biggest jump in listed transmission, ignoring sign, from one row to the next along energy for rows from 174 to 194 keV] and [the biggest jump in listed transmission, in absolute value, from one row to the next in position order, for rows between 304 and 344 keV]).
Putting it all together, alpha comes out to 2.5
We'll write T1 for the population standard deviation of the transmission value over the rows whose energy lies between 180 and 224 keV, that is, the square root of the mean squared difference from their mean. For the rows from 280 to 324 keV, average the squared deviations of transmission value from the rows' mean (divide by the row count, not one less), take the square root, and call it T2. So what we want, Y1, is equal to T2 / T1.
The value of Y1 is 1.3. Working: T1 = 0.58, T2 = 0.78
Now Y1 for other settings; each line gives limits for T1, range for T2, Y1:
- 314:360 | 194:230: 0.3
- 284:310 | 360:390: 1.0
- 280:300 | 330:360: 2.1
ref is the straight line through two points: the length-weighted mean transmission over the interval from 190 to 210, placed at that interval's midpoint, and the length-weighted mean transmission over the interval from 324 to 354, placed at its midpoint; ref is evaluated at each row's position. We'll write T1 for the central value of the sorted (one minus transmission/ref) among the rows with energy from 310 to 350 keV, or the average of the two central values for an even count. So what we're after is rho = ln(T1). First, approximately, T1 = 0.017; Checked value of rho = -4.1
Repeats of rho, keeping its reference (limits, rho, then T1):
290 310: -3.3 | 0.039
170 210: -5.2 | 0.005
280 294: -3.9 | 0.020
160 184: -3.8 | 0.023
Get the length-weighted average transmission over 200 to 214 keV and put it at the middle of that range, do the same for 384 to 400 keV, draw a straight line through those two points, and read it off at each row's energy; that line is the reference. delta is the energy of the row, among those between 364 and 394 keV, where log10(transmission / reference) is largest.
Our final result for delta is 382.0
